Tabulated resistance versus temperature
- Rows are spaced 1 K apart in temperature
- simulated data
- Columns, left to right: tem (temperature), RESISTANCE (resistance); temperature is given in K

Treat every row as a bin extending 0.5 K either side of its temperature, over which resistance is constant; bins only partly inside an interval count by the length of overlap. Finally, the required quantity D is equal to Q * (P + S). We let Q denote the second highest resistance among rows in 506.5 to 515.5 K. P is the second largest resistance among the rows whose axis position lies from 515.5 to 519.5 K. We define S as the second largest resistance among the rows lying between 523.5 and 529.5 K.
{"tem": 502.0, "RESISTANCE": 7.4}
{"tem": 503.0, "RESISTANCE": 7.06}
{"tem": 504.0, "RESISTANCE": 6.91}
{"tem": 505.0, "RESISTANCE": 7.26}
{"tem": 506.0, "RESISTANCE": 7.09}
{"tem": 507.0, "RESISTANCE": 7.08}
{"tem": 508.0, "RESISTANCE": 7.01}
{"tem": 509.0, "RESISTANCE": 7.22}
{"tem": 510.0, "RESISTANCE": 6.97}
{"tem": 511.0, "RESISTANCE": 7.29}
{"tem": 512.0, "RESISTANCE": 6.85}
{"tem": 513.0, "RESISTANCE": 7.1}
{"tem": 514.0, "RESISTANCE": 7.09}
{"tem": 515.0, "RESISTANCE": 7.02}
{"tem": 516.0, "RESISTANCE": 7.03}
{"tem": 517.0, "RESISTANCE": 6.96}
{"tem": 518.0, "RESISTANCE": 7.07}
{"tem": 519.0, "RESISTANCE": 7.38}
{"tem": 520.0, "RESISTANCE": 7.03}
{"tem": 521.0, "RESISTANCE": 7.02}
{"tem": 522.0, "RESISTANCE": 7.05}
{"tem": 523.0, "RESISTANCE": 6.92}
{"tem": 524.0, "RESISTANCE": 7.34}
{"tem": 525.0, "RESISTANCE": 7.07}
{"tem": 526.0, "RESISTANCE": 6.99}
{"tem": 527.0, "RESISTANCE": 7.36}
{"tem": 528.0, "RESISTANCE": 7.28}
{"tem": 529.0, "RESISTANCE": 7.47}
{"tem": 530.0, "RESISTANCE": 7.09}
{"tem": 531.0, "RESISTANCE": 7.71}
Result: 104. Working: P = 7.07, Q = 7.22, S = 7.36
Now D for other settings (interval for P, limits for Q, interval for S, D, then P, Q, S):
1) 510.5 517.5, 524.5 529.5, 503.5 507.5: 104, 7.1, 7.36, 7.09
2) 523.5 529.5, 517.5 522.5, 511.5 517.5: 102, 7.36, 7.07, 7.09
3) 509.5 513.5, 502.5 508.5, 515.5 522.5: 100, 7.1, 7.09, 7.07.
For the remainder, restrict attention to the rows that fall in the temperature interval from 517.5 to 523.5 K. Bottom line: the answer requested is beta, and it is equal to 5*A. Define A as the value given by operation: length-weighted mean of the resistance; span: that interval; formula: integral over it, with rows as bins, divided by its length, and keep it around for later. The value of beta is 35.4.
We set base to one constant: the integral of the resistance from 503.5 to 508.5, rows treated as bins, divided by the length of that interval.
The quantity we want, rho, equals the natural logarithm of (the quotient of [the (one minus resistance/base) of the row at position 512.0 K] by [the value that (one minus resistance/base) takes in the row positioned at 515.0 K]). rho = 1.5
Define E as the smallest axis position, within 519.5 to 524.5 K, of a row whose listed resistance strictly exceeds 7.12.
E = 524.0 K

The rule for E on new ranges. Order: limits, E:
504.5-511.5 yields 505.0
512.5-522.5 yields 519.0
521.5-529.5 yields 524.0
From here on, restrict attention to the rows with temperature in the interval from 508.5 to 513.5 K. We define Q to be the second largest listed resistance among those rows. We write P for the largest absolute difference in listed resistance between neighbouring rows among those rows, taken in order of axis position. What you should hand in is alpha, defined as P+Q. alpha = 7.66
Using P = 0.44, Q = 7.22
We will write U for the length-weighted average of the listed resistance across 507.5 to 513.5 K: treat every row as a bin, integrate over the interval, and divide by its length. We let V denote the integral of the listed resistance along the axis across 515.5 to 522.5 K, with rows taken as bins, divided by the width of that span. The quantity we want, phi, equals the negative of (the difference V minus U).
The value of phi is 0.00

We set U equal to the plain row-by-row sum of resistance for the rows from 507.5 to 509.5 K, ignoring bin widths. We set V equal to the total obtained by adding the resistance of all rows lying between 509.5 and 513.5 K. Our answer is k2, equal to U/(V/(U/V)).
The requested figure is 0.3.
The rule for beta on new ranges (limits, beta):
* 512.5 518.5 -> 35.2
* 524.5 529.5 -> 36.2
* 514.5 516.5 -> 35.1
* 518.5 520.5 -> 36.0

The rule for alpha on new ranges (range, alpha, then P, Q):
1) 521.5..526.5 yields 7.49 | 0.42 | 7.07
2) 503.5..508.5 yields 7.44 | 0.35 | 7.09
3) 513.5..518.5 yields 7.18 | 0.11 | 7.07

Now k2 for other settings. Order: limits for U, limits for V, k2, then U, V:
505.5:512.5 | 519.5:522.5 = 5.5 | 50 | 21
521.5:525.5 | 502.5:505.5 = 1.8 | 28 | 21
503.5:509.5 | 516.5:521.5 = 1.4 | 43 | 35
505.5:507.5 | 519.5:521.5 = 1.0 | 14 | 14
